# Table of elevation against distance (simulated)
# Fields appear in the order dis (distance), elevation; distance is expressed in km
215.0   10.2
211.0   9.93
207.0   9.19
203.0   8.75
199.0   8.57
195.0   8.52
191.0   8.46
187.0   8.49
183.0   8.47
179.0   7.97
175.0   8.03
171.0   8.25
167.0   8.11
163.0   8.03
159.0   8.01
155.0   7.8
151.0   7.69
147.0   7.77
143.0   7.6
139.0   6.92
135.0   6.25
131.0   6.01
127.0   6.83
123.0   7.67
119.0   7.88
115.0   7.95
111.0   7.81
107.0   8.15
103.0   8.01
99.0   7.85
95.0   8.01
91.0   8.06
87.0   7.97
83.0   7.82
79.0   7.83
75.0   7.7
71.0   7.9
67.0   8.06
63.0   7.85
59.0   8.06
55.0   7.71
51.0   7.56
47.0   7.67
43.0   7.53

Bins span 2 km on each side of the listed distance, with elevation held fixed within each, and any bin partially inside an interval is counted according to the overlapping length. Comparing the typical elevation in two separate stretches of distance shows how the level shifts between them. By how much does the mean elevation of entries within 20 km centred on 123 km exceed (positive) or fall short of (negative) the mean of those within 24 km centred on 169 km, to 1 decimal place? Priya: -0.8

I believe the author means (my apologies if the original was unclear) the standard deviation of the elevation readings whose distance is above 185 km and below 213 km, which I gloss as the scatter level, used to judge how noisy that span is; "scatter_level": 0.5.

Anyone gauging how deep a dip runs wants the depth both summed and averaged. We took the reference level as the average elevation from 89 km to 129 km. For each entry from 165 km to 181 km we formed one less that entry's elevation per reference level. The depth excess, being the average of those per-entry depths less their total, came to 0.10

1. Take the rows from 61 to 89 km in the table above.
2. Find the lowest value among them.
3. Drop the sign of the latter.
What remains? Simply 7.7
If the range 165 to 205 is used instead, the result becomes 8.0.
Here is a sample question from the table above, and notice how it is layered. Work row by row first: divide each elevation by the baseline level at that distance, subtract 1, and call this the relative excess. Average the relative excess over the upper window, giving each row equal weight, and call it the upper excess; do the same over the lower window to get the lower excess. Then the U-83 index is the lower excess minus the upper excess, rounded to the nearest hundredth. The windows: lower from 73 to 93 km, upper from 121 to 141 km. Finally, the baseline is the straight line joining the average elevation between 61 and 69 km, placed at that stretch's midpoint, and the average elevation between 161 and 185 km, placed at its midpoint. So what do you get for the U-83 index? 0.15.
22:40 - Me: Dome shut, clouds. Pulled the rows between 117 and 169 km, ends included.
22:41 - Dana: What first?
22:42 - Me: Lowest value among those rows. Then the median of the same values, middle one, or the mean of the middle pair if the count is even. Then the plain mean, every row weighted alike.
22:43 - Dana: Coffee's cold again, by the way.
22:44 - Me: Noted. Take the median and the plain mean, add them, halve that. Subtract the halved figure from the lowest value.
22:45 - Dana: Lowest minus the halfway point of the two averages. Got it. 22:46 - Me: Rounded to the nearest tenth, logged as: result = -1.5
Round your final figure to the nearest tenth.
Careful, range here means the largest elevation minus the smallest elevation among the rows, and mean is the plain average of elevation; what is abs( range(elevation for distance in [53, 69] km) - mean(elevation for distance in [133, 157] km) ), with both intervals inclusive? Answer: 7.0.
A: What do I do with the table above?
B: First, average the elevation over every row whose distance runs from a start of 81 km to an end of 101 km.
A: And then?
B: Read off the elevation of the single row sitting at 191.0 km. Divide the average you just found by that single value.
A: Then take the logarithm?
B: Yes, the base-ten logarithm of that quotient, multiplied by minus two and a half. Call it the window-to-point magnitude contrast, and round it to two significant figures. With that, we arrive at 0.069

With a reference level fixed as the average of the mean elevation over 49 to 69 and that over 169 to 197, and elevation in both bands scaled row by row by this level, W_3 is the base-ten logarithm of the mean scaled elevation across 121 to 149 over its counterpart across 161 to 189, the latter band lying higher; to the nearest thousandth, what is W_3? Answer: -0.068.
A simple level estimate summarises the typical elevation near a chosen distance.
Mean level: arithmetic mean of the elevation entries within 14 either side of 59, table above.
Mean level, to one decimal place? 7.8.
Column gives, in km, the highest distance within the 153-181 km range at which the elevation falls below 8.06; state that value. 179.0 km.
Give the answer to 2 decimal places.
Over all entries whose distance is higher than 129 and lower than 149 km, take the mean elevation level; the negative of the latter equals -6.91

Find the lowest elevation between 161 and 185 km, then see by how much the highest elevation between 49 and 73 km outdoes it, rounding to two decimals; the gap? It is 0.09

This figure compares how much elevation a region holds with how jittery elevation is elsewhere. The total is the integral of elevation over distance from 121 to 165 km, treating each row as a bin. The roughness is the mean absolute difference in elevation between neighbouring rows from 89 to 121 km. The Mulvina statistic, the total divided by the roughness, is 2129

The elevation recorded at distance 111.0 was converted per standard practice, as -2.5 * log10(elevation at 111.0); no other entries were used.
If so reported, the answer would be -2.23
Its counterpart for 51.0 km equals -2.20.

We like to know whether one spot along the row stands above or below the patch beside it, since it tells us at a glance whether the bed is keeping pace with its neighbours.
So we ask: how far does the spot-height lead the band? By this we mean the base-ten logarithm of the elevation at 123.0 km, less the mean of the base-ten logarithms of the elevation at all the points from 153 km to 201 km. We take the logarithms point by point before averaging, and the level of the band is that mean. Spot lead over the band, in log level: -0.030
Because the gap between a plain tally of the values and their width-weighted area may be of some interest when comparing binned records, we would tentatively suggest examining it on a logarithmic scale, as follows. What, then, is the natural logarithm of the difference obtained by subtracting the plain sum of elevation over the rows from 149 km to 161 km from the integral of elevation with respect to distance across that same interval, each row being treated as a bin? 4.26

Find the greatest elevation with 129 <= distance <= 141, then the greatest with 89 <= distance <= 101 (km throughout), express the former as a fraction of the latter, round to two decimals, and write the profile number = 0.86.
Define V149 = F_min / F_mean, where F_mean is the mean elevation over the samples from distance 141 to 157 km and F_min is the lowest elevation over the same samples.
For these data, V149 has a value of 0.985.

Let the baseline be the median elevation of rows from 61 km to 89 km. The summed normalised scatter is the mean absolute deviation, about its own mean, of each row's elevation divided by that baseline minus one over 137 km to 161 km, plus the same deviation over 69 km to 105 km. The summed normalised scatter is 0.044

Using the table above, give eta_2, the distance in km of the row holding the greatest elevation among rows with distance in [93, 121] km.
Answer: 107.0 km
